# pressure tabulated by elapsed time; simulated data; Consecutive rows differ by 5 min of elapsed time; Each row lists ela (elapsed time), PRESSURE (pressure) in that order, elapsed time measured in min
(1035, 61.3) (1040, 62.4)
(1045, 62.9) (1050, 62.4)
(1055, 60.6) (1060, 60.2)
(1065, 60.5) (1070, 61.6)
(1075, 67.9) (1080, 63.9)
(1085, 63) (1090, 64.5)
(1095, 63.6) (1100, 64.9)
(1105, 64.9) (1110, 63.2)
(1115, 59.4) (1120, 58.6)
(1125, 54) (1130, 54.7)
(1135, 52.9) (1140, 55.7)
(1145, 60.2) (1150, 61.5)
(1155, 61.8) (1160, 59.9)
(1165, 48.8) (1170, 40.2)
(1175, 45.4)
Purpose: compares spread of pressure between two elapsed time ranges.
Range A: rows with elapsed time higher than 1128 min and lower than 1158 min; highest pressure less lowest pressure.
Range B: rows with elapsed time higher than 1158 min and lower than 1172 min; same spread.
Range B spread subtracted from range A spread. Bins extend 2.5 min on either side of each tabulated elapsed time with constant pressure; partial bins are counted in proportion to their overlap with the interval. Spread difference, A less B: -11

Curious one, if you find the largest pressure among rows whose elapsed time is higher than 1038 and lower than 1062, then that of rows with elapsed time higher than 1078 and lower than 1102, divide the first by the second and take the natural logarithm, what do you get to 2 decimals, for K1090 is -0.03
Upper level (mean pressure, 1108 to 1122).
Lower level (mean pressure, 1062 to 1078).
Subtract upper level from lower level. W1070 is 2.9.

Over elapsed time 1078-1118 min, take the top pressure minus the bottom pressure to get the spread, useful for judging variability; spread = 5.5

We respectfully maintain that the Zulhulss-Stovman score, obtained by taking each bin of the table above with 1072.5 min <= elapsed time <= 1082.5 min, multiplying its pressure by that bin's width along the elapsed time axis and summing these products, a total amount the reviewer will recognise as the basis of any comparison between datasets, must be 659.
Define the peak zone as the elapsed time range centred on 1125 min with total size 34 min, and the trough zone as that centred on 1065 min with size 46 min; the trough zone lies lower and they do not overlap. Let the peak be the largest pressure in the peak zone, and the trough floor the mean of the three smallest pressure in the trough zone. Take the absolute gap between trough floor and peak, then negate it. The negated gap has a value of -2.8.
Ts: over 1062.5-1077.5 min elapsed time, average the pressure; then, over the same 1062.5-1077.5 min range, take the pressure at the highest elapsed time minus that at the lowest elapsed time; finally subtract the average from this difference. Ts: -56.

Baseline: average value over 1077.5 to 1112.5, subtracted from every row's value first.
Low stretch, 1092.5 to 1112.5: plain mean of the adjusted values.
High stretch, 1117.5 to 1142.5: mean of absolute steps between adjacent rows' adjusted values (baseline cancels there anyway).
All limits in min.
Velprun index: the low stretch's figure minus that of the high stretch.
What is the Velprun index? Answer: -2.3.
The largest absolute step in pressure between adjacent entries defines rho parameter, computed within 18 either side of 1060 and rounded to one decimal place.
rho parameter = 6.3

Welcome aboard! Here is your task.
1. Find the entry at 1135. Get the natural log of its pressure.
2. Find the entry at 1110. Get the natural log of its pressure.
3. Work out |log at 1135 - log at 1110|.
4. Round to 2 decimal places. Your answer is 0.18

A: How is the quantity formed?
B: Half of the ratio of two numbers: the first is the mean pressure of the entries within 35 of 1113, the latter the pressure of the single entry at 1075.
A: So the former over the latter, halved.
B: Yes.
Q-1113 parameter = 0.444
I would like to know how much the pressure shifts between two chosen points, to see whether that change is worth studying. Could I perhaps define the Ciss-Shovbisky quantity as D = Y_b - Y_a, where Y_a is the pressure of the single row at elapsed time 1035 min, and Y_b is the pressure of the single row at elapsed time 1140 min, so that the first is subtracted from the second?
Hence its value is -6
